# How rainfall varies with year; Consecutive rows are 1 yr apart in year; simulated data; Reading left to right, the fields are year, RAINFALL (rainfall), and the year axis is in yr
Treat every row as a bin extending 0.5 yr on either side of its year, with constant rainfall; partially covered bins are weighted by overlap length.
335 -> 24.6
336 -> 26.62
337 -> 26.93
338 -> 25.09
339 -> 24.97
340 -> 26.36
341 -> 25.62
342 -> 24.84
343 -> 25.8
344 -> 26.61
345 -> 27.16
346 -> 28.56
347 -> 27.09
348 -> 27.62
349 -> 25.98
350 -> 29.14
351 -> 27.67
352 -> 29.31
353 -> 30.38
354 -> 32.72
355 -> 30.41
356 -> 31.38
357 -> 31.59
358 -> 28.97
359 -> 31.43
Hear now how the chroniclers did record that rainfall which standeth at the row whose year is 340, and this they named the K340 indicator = 26.36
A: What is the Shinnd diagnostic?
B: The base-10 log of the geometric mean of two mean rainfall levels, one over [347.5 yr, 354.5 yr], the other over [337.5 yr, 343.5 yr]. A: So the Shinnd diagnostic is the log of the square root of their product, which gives 1.43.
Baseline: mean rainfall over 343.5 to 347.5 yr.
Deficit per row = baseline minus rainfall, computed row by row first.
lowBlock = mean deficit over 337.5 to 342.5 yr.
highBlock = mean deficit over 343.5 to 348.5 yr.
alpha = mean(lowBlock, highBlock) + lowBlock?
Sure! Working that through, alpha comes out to 2.9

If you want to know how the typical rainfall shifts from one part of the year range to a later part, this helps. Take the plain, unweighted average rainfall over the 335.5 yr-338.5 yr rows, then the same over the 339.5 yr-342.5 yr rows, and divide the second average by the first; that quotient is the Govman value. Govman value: 0.98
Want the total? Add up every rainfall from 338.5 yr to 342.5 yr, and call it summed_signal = 102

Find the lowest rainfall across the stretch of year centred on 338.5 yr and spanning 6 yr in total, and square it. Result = 624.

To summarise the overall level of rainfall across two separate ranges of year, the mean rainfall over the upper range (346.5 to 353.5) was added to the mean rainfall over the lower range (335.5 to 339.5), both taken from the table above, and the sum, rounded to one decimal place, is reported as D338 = 54.1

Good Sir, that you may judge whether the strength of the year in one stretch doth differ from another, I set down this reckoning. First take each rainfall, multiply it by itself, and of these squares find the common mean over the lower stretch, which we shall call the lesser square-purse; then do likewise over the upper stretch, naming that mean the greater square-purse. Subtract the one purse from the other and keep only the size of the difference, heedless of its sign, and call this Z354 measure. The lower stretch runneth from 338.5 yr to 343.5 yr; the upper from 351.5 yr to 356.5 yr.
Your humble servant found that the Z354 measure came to 301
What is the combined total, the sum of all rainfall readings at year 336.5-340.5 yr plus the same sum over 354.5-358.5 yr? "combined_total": 226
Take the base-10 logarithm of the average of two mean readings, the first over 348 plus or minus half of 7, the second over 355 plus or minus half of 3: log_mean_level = 1.47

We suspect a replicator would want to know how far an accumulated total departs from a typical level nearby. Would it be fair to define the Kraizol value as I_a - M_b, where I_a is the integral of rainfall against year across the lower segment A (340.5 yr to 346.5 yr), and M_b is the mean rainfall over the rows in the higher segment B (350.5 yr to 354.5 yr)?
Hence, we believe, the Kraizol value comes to 129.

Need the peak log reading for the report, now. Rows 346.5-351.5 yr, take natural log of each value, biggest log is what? 3.37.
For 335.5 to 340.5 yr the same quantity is 3.29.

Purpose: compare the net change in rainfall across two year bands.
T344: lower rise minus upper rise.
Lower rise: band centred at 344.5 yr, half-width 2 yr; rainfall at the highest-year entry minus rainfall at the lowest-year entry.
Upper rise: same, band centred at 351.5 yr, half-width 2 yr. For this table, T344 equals 1.5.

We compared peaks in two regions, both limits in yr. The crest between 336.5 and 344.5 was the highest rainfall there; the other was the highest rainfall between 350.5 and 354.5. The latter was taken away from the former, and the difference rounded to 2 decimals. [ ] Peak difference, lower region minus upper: -5.79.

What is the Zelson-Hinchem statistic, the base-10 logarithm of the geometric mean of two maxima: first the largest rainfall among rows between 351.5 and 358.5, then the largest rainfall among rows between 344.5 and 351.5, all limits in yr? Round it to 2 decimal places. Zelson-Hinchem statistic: 1.49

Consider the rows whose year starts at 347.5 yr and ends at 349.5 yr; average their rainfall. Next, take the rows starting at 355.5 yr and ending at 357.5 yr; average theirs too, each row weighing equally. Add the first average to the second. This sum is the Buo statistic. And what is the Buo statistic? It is 58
